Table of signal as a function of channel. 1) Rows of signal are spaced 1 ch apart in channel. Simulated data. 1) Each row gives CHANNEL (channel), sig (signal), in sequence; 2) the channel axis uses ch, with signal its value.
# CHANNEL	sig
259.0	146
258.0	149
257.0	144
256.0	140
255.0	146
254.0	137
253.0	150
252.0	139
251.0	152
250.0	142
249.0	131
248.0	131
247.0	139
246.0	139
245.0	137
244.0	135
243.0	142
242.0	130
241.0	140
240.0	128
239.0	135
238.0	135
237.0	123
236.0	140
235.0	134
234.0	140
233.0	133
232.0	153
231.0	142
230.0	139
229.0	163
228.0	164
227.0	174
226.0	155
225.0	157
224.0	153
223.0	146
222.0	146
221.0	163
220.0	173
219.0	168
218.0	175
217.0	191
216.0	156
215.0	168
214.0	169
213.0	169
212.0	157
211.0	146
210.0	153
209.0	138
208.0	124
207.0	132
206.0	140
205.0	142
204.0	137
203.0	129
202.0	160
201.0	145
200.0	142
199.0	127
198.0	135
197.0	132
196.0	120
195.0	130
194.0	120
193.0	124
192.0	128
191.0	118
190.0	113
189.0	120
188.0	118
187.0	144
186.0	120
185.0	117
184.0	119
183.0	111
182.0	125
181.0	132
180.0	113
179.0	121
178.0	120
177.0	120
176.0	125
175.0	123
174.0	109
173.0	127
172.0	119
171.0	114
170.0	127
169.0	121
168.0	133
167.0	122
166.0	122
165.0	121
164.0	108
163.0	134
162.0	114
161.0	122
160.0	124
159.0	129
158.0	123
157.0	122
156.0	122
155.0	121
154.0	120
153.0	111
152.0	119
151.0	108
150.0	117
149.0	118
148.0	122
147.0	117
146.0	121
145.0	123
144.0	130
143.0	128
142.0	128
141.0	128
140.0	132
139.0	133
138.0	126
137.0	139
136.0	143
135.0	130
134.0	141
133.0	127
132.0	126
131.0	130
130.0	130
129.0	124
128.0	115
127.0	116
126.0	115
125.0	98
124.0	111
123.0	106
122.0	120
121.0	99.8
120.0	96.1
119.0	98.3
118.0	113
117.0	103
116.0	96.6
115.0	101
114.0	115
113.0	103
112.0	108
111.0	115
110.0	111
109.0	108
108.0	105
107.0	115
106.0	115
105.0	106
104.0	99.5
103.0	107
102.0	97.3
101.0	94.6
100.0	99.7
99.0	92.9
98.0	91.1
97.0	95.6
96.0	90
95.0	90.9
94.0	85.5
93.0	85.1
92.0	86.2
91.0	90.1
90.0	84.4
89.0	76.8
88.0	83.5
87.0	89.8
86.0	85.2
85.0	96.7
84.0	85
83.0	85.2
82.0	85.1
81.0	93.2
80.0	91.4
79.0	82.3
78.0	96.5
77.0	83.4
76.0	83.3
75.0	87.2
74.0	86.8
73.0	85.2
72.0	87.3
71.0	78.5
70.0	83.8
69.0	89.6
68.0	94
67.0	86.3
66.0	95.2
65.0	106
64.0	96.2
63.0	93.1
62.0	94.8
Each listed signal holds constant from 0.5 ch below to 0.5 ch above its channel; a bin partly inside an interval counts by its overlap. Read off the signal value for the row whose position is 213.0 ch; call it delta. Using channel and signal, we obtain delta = 169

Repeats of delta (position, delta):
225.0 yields 157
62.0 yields 94.8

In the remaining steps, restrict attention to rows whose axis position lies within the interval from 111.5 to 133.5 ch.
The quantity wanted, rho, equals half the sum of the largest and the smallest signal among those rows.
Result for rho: 113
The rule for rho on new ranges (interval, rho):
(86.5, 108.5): 96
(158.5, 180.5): 121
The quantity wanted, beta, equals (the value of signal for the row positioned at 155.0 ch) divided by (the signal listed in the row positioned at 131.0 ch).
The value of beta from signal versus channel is 0.93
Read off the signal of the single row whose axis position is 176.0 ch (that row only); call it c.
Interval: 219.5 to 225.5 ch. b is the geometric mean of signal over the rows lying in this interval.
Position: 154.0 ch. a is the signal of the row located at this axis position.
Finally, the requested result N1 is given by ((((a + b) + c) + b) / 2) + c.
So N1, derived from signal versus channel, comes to 404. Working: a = 120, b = 156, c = 125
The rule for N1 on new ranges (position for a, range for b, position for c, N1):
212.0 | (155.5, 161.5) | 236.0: 412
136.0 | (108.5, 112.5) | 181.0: 380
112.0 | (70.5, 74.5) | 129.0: 324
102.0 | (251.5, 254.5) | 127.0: 365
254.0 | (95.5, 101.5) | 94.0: 291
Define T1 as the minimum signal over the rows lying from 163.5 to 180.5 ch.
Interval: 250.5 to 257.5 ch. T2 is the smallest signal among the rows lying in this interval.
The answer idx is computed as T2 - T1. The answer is 29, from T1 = 108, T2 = 137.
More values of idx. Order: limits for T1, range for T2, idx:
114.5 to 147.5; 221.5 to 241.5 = 27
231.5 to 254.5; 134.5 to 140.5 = 3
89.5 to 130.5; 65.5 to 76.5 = -6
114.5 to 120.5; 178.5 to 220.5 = 15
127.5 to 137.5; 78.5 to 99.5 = -38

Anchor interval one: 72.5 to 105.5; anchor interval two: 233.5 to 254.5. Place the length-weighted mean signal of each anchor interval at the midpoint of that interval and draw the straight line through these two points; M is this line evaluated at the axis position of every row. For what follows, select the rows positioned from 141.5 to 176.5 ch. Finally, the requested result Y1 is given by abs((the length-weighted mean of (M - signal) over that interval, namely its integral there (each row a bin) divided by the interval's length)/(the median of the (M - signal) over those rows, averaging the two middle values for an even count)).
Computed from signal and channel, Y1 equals 0.99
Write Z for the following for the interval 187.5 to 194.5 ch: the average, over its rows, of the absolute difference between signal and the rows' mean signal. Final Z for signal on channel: 3.3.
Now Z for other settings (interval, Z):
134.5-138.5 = 6.5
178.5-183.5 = 6.7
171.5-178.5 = 3.9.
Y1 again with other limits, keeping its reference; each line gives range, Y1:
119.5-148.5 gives 0.88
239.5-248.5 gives 3.58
